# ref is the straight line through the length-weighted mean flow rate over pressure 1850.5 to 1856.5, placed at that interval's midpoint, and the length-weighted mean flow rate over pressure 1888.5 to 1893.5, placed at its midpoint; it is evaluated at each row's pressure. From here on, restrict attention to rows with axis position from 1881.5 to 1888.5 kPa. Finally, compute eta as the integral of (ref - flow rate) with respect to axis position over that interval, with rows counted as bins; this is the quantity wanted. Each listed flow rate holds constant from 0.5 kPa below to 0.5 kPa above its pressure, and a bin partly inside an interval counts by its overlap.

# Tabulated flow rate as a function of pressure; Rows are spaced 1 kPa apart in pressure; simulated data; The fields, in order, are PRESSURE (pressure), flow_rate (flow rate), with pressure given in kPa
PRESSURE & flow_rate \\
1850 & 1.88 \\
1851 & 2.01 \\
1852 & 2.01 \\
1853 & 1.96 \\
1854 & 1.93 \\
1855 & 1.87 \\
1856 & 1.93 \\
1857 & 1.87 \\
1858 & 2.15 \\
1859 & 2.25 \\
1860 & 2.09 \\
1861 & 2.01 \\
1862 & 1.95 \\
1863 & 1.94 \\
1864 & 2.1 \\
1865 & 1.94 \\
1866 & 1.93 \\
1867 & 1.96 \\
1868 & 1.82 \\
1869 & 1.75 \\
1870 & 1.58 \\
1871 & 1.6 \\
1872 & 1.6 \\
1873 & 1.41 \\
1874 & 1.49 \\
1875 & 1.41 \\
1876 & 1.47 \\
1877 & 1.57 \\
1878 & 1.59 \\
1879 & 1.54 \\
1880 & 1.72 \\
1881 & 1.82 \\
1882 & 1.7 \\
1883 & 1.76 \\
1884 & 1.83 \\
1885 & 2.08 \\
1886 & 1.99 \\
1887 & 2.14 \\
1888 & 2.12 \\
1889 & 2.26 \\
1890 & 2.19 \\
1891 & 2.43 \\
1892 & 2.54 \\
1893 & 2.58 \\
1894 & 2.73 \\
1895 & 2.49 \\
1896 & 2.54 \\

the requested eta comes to 2.7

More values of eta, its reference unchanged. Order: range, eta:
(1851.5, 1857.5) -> 0.2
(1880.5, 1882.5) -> 1.1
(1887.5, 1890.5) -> 0.6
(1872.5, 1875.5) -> 2.3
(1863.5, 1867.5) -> 0.5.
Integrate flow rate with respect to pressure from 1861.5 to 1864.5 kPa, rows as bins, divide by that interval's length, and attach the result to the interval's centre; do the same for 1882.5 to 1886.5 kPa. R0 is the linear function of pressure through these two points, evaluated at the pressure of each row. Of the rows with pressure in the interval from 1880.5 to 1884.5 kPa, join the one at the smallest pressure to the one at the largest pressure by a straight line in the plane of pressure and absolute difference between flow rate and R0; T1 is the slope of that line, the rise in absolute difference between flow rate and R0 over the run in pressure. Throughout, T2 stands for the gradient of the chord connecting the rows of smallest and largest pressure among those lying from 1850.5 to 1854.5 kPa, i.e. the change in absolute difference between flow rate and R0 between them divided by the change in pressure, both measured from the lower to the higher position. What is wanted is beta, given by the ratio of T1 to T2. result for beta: 0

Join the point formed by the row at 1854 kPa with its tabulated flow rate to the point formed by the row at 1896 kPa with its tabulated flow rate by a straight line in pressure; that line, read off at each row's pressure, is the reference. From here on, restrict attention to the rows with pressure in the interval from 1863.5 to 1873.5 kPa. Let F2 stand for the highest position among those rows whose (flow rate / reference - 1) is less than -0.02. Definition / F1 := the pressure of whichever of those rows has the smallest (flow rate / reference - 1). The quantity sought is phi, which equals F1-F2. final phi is 0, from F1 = 1873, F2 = 1873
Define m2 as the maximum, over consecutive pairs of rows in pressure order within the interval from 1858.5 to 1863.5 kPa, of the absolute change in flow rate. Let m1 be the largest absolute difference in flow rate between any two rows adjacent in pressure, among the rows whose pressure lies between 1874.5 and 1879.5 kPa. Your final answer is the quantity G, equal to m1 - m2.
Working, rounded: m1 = 0.10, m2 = 0.160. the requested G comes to -0.06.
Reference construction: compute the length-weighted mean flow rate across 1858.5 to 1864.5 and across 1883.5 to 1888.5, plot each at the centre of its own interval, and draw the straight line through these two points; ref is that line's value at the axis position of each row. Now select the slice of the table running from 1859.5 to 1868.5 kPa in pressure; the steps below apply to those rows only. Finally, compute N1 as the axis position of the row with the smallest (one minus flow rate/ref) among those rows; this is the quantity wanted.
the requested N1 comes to 1864 kPa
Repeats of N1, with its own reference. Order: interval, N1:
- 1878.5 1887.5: 1887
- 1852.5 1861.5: 1859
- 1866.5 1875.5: 1867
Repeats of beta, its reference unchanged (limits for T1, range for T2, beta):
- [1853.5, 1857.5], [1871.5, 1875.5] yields 0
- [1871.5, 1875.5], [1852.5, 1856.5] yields 10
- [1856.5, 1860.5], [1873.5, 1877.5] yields 1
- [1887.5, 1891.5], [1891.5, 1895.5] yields -8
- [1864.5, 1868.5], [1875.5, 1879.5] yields -1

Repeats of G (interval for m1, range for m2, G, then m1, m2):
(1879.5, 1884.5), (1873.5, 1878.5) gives 0.02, 0.12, 0.100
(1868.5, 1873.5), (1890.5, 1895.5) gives -0.05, 0.19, 0.240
